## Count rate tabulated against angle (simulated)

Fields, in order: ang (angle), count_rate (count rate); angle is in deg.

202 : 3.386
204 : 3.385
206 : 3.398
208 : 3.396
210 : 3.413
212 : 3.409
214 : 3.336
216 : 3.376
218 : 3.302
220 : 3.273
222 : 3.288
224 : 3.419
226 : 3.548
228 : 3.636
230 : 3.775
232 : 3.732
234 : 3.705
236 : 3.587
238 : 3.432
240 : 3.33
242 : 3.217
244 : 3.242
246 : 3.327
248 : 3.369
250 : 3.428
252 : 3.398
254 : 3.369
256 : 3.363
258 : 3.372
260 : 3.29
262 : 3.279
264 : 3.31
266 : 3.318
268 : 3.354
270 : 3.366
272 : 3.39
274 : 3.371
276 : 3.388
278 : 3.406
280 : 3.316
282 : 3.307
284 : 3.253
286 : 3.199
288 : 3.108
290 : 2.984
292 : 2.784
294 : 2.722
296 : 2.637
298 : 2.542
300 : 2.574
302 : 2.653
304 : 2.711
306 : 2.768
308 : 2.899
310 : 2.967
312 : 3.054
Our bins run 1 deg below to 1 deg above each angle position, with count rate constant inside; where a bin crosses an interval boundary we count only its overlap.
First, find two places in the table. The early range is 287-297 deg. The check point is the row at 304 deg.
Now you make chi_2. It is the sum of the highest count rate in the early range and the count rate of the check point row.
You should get 5.82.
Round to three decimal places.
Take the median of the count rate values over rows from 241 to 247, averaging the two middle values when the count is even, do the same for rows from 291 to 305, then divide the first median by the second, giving 1.222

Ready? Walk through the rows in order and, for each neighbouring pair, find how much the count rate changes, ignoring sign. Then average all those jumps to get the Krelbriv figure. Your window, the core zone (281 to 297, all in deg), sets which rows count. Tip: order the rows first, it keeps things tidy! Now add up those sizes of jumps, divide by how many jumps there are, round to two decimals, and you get 0.10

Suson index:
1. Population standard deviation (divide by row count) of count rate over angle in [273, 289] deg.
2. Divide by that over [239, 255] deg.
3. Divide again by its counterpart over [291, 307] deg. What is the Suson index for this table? 17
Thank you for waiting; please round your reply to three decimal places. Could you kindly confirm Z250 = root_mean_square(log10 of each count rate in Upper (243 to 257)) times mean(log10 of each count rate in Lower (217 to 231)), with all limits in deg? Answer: 0.283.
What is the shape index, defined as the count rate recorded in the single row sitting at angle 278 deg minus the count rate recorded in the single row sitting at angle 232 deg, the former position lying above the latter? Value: -0.33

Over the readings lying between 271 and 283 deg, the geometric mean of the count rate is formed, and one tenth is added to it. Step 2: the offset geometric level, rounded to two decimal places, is 3.46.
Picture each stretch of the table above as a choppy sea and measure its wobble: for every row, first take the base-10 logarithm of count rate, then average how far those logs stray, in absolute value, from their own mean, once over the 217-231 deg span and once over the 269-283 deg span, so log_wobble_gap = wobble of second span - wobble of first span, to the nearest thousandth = -0.016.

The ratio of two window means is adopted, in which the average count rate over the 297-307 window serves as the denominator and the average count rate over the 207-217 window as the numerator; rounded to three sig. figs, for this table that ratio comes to 1.28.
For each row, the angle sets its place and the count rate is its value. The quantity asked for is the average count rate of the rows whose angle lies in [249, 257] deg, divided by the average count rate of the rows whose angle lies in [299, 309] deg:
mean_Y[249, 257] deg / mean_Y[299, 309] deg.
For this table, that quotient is 1.25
